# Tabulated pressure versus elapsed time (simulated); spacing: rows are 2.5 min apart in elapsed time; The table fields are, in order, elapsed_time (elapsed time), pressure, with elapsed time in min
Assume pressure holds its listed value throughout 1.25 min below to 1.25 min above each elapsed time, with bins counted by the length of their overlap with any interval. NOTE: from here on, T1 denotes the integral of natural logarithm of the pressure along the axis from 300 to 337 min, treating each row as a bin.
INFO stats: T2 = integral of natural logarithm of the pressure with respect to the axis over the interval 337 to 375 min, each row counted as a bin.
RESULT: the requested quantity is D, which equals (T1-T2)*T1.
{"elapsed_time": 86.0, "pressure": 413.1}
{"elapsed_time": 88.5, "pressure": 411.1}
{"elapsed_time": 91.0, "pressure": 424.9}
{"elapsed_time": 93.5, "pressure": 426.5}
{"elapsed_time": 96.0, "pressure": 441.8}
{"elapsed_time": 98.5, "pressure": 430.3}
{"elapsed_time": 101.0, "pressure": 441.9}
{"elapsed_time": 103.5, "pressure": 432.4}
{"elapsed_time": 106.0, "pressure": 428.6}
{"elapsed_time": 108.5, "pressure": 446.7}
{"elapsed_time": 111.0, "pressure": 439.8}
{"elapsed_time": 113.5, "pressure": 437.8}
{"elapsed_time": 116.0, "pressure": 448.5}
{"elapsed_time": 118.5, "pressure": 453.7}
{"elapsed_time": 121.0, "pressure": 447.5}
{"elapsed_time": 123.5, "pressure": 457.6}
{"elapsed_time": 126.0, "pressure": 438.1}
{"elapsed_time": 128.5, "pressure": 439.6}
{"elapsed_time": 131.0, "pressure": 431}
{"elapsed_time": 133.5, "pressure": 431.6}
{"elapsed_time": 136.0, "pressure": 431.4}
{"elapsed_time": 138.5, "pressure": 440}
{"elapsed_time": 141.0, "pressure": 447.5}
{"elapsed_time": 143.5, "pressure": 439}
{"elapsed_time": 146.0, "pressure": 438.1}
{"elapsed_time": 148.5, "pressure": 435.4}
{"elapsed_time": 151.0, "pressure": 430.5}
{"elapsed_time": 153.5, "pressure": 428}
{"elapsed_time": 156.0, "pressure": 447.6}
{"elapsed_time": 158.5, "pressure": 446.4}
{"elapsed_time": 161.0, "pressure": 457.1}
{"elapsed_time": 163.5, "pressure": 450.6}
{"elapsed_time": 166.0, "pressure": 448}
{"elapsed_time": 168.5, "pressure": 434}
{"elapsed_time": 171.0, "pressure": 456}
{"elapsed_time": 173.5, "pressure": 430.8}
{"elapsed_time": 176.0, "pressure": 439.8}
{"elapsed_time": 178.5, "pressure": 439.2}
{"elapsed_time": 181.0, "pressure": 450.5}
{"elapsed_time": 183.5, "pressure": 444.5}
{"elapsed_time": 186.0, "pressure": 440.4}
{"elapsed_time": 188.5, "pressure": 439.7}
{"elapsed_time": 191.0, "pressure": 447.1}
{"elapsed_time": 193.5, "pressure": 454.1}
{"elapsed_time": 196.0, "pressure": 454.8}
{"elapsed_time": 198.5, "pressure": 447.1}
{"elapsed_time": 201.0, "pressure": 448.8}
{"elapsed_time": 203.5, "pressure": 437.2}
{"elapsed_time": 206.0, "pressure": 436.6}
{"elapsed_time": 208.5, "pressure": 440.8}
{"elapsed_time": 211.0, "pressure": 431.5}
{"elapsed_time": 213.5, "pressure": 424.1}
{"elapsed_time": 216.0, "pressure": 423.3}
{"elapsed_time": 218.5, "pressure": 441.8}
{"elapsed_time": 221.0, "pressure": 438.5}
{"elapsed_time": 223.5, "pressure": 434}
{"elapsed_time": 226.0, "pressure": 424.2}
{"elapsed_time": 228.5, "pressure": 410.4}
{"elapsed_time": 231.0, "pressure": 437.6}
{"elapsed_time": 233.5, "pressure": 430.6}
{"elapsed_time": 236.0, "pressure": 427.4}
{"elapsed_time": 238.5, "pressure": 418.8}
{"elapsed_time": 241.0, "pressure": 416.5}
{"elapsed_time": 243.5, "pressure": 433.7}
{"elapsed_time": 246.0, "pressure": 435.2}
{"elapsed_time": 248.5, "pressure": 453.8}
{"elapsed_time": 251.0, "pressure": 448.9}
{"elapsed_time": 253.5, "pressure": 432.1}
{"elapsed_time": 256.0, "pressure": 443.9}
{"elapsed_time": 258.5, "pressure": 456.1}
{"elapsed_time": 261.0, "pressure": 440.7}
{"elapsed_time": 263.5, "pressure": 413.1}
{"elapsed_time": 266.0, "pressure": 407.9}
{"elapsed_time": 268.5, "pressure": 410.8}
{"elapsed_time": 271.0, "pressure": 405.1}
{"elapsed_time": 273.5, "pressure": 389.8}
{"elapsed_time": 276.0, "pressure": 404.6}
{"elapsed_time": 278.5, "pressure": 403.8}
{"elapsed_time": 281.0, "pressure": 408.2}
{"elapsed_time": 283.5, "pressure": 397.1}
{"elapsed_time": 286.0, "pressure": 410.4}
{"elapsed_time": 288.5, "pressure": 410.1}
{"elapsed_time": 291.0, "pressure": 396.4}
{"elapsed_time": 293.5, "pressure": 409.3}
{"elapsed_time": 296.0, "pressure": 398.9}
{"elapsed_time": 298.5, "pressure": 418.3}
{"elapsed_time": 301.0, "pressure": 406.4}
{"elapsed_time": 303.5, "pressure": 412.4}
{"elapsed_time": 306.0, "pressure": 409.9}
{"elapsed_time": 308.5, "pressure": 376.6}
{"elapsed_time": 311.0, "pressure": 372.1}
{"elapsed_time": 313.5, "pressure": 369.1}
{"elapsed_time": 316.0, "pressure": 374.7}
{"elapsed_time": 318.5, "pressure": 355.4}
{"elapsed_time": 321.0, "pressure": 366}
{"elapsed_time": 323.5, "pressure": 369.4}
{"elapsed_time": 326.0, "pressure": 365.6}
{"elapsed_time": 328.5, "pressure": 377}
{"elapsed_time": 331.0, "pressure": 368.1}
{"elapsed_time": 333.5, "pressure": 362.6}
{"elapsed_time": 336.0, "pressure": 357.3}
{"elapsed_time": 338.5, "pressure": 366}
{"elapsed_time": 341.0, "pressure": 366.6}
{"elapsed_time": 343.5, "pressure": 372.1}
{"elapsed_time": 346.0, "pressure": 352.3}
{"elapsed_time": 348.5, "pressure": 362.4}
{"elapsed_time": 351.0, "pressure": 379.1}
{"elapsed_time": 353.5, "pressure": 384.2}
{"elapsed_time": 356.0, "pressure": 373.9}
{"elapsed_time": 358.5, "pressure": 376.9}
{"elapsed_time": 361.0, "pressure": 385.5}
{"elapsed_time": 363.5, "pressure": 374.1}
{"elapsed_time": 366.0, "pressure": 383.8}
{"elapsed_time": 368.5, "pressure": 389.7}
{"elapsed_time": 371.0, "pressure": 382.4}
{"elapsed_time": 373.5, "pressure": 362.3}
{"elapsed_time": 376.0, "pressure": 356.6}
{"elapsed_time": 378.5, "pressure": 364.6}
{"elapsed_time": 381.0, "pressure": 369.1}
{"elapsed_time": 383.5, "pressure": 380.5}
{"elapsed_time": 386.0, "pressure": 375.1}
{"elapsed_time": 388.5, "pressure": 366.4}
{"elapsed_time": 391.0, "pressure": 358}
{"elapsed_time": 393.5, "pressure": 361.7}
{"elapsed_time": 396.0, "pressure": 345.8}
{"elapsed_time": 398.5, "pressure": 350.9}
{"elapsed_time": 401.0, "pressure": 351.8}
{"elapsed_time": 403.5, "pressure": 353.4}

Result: -1257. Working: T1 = 219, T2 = 225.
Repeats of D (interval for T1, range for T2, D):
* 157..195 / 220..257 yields 1670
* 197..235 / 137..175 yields -160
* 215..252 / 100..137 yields -170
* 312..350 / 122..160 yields -1555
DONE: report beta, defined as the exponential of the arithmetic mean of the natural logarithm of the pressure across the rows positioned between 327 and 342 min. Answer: 366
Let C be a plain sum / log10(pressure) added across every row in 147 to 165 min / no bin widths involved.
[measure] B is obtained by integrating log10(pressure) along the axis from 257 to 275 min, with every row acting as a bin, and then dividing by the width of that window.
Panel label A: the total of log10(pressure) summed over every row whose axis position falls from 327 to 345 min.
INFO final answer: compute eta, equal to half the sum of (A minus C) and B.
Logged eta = 1.03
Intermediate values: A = 18.0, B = 2.62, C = 18.5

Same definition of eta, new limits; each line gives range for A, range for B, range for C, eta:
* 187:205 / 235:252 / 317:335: 1.62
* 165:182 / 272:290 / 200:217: 1.33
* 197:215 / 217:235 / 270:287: 1.44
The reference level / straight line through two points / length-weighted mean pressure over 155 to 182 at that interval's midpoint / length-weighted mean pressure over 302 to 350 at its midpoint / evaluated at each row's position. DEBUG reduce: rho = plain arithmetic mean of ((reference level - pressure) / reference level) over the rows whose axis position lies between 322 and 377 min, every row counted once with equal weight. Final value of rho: -0.031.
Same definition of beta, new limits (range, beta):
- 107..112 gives 443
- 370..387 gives 370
